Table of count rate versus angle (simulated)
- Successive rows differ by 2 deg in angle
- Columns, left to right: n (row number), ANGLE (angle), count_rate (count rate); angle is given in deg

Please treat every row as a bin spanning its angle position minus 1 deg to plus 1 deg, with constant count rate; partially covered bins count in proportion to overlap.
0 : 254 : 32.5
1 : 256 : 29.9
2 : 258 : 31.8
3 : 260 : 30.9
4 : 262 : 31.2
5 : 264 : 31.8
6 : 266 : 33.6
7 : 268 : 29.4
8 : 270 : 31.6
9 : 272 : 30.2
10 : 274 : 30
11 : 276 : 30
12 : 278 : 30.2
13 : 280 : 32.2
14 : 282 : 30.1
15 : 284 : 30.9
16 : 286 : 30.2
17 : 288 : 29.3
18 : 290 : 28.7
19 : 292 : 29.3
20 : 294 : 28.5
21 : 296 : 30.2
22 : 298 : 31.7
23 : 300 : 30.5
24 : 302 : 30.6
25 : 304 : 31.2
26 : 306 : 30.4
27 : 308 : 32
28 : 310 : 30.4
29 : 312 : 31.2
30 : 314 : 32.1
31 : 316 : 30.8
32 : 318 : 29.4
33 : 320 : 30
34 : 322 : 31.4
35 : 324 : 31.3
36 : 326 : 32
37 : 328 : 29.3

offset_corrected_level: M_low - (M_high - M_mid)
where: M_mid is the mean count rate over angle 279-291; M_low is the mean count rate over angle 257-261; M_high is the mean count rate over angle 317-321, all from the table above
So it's 31.9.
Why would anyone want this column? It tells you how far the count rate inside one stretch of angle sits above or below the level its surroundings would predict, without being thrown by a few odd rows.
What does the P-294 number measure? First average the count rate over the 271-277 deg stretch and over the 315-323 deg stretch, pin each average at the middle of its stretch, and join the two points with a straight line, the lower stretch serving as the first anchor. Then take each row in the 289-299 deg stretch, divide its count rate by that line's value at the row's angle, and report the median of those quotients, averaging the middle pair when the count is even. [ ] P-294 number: 0.970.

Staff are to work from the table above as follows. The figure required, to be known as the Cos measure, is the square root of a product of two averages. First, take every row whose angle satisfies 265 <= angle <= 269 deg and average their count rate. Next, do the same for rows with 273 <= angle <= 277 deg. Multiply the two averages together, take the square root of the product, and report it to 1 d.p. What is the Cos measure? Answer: 30.7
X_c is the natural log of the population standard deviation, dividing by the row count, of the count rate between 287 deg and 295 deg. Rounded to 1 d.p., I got -1.0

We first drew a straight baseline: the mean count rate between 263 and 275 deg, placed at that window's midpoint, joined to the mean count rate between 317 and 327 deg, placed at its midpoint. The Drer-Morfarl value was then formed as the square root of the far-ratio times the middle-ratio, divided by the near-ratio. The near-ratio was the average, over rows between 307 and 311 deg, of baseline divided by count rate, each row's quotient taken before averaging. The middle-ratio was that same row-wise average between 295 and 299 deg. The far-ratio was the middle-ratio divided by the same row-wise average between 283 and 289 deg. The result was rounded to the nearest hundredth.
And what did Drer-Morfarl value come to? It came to 1.00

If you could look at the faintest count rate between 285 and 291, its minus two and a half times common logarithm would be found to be -3.64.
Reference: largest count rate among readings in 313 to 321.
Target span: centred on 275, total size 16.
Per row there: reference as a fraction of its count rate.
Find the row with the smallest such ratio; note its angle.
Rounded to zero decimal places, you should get 280 deg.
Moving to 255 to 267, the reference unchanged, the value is 266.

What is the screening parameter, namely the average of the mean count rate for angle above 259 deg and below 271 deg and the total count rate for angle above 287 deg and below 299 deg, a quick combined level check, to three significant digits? 105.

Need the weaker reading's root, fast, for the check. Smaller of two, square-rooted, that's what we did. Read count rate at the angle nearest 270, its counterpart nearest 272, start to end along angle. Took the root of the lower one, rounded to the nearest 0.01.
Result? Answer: 5.50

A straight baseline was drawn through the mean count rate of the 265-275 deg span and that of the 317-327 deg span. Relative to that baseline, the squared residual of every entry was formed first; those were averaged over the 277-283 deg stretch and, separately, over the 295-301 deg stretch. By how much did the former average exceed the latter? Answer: 0.5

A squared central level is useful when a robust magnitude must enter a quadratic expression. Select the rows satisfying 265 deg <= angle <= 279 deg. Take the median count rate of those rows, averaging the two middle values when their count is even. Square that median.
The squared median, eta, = 912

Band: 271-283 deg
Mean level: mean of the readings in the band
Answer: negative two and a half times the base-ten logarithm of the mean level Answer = -3.71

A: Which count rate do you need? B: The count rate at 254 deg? 32.5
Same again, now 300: 30.5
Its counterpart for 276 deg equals 30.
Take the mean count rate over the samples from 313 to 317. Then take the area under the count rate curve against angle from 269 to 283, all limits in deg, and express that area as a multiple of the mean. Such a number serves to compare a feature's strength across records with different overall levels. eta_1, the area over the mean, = 14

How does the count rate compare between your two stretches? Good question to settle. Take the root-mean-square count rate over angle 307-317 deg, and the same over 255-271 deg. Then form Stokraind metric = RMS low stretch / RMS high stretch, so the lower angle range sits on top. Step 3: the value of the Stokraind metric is 1.000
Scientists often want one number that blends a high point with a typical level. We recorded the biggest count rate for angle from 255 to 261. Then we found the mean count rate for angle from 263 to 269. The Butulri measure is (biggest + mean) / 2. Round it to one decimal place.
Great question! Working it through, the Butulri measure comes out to 31.7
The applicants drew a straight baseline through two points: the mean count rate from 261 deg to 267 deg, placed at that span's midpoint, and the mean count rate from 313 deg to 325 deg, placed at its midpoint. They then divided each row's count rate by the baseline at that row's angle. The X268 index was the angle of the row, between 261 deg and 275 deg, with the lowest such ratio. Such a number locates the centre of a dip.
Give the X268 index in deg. 268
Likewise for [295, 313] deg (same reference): 296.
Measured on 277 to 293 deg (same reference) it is 290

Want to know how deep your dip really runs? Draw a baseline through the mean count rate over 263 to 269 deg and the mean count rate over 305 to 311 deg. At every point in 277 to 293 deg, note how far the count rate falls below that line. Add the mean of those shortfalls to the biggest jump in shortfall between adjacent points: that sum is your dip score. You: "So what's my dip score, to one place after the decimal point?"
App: 3.3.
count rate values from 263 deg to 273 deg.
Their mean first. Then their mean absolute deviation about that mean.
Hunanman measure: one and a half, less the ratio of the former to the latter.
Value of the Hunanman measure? -24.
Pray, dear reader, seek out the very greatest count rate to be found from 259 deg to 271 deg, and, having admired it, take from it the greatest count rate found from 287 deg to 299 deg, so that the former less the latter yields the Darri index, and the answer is 1.9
